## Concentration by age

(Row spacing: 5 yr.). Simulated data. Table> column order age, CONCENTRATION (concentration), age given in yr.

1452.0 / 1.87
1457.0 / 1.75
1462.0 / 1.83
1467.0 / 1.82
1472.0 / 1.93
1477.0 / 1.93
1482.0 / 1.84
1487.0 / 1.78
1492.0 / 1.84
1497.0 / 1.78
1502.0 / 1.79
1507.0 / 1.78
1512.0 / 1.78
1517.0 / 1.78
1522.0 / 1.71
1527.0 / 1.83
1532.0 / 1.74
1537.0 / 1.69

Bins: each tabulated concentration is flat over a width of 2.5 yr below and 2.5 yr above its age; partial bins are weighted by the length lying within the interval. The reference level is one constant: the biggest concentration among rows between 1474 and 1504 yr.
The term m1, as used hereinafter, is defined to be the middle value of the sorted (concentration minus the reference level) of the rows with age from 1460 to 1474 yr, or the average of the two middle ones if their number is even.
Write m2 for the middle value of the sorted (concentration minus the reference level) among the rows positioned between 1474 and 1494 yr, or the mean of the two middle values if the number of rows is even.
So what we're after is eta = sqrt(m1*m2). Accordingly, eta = 0.095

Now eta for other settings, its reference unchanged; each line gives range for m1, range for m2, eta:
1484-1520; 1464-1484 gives 0.082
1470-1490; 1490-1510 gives 0.081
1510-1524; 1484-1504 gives 0.147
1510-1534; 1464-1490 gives 0.116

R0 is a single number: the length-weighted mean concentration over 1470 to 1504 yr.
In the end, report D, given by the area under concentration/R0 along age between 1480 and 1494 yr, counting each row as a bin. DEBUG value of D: 13.8 yr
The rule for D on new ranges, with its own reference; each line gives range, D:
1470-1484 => 14.5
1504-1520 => 15.5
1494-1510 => 15.5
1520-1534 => 13.4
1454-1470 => 15.7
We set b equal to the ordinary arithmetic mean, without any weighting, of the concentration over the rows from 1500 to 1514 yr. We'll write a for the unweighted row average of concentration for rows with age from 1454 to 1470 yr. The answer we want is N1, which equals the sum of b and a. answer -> 3.58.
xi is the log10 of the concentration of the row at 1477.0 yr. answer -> 0.286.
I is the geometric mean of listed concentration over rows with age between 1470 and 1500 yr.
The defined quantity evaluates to 1.85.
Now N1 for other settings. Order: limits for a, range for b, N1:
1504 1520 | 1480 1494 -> 3.60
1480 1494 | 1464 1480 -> 3.71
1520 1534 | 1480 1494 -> 3.58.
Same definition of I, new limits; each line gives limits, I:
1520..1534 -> 1.76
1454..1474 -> 1.83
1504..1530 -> 1.78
